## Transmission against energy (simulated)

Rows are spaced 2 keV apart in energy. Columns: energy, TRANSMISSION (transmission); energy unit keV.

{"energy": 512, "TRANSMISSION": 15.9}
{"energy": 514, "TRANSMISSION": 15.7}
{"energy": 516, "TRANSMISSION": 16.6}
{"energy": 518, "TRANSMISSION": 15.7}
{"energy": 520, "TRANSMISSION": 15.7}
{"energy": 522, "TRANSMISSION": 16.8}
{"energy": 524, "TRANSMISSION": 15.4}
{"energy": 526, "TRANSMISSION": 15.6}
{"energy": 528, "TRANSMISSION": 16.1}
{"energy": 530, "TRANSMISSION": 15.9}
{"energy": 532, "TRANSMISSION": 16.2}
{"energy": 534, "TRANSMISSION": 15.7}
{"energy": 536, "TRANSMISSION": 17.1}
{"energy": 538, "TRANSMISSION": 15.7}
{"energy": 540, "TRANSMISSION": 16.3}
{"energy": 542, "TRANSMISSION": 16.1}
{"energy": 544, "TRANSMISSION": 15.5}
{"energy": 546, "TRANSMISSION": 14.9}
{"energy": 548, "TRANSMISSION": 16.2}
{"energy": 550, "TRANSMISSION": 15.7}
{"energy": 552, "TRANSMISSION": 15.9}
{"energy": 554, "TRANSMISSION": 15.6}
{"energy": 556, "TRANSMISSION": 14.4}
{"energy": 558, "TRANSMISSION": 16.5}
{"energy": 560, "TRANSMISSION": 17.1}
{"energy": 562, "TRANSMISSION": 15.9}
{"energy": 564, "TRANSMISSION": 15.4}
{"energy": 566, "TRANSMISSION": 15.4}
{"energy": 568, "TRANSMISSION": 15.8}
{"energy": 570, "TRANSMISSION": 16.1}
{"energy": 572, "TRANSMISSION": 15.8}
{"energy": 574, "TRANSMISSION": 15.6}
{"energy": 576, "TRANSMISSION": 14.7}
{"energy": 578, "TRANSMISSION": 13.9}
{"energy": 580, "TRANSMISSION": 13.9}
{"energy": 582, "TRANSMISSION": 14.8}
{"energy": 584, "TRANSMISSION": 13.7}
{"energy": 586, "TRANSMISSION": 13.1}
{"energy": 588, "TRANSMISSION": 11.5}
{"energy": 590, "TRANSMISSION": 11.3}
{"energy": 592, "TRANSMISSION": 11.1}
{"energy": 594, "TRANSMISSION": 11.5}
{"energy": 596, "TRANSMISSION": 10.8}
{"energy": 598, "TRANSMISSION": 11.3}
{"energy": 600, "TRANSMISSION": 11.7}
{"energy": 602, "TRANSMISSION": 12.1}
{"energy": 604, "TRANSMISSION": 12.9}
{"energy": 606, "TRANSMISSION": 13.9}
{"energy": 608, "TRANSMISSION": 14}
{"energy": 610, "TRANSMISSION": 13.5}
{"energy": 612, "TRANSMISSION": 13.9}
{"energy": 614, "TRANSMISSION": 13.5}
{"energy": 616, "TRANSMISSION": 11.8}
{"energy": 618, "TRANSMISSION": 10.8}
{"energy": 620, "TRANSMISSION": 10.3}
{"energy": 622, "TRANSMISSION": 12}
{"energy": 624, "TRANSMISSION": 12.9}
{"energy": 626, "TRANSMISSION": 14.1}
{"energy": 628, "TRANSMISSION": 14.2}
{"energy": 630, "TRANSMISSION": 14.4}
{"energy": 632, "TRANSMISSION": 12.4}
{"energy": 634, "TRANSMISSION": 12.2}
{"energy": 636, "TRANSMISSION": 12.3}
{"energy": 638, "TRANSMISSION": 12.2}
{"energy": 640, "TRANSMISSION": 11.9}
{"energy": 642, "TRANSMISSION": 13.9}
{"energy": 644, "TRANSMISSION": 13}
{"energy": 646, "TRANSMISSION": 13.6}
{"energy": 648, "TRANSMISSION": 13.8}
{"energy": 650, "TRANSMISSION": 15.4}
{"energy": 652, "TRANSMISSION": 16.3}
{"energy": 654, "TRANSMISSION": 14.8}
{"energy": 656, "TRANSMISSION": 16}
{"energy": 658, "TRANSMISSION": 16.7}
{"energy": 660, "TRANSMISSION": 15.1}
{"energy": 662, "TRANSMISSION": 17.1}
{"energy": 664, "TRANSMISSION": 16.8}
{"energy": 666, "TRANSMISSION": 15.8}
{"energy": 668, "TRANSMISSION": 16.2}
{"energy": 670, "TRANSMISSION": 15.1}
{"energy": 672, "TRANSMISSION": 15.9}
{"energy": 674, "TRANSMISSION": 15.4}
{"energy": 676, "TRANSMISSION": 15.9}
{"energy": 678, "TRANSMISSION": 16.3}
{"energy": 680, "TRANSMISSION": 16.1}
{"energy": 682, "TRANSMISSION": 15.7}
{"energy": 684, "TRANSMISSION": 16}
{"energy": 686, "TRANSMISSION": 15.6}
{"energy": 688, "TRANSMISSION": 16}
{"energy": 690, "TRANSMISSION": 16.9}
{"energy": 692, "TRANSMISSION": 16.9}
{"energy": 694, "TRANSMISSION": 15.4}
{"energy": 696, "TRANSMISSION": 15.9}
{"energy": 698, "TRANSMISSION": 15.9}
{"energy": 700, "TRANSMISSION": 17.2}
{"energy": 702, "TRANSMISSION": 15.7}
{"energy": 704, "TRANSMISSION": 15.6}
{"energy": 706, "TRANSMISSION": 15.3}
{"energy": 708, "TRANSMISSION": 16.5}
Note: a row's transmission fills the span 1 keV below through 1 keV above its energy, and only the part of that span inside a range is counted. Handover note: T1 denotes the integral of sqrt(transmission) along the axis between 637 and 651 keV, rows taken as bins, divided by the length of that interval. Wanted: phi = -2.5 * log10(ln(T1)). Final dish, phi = -0.28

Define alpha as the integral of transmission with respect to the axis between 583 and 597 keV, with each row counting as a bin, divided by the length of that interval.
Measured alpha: 11.9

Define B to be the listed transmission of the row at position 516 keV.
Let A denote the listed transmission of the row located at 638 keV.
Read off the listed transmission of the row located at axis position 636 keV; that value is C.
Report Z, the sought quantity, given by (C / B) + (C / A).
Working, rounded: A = 12.2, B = 16.6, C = 12.3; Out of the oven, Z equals 1.75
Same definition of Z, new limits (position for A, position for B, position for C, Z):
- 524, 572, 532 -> 2.08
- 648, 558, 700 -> 2.29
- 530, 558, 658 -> 2.06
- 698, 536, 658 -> 2.03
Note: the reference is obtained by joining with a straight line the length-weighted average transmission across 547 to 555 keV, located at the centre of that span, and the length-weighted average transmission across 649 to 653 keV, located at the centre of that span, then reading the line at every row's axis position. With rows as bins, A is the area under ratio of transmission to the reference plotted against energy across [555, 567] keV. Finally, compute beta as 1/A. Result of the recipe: 0.0837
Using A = 11.9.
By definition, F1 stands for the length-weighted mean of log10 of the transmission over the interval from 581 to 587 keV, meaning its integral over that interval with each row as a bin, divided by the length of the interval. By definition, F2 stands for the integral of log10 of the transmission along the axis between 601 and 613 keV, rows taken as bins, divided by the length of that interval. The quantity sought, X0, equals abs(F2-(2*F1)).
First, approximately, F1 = 1.14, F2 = 1.13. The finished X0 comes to 1.16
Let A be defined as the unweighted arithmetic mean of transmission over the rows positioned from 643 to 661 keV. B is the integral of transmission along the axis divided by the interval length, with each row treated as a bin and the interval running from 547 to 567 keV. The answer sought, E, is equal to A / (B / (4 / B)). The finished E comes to 0.240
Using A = 15.0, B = 15.8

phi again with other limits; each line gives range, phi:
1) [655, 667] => -0.36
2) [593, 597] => -0.20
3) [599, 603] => -0.23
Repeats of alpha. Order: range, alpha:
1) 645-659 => 15.2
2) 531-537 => 16.3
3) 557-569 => 16.0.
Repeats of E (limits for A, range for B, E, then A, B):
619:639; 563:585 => 0.226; 12.7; 15.0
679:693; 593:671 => 0.350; 16.2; 13.6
